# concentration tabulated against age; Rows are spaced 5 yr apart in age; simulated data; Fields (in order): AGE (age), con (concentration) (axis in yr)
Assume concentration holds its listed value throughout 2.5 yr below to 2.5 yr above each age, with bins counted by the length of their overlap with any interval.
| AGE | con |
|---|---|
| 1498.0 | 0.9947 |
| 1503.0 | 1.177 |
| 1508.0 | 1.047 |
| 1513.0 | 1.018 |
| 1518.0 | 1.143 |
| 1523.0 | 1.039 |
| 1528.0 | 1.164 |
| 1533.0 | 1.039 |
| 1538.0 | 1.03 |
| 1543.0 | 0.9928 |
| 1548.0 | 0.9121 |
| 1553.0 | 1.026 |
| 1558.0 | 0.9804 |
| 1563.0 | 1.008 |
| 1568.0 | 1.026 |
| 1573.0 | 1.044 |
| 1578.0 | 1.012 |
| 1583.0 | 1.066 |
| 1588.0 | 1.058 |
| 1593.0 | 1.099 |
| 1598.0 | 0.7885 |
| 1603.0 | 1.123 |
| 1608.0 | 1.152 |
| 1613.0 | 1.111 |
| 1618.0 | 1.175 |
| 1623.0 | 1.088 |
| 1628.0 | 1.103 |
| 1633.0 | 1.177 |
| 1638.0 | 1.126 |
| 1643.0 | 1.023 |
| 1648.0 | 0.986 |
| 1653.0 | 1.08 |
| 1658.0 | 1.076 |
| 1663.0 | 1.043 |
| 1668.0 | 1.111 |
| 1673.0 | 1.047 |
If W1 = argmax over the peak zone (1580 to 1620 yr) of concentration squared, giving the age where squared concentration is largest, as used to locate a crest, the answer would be 1618.0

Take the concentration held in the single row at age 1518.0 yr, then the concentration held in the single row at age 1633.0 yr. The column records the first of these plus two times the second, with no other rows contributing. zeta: 3.50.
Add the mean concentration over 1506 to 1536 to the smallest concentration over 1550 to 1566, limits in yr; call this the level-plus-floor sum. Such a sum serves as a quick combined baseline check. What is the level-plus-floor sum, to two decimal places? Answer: 2.06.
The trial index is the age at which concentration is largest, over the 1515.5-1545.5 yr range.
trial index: 1528.0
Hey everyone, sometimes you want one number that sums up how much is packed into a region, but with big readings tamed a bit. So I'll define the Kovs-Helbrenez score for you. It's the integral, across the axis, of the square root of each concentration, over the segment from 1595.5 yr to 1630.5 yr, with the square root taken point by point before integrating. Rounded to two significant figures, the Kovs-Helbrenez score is 36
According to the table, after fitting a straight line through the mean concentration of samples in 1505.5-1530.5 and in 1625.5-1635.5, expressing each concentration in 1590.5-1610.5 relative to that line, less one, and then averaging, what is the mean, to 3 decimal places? -0.075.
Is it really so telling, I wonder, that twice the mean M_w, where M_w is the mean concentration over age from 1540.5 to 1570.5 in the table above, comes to 1.98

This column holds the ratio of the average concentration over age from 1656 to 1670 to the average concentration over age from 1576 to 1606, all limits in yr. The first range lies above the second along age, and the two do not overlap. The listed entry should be 1.05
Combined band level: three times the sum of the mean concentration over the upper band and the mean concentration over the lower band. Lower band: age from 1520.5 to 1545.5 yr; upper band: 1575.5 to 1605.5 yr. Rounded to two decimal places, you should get 6.23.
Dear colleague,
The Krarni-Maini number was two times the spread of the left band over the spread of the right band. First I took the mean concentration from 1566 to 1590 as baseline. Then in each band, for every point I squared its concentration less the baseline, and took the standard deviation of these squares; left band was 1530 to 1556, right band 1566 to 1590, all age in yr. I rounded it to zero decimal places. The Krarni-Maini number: 43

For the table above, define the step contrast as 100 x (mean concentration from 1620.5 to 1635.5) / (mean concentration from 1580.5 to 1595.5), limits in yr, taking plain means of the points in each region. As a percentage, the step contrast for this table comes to 104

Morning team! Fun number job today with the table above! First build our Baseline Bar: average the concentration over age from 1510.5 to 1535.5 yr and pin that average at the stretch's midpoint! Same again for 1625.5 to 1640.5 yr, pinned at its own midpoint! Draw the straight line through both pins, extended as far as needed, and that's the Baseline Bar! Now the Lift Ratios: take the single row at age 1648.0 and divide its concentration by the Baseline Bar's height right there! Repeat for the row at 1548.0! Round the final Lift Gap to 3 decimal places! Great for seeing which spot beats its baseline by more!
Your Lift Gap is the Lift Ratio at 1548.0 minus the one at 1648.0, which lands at -0.028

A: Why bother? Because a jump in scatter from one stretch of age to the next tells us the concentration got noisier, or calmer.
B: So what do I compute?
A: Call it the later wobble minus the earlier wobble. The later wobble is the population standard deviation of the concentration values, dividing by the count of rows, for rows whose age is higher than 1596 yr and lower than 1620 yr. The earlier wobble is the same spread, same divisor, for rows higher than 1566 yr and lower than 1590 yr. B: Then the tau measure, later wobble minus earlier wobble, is 0.12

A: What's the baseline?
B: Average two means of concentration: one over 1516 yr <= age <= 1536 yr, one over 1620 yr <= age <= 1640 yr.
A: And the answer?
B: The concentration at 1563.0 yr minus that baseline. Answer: -0.10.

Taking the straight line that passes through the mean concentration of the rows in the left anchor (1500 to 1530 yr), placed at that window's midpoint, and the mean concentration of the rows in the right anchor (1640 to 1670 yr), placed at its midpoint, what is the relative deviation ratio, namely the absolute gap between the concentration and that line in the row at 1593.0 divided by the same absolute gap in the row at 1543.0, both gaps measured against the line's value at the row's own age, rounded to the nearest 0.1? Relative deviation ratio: 0.3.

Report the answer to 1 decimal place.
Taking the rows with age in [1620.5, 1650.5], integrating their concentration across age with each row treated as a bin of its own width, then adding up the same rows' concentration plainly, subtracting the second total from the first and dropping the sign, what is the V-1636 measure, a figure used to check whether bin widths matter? 26.0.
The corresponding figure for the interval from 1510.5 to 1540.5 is 25.7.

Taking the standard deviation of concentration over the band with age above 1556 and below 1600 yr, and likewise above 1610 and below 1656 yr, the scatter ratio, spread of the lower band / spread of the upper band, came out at 1.4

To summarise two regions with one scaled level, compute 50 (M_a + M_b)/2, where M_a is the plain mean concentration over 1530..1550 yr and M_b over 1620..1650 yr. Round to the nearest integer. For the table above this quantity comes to 52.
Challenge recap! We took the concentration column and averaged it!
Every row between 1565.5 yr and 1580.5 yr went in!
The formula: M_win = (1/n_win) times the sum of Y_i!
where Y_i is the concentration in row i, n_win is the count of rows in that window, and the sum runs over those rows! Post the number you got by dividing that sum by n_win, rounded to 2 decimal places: 1.03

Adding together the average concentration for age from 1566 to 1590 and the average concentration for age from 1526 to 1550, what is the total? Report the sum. 2.07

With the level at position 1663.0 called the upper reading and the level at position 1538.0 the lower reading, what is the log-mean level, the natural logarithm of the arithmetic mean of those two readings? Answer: 0.036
